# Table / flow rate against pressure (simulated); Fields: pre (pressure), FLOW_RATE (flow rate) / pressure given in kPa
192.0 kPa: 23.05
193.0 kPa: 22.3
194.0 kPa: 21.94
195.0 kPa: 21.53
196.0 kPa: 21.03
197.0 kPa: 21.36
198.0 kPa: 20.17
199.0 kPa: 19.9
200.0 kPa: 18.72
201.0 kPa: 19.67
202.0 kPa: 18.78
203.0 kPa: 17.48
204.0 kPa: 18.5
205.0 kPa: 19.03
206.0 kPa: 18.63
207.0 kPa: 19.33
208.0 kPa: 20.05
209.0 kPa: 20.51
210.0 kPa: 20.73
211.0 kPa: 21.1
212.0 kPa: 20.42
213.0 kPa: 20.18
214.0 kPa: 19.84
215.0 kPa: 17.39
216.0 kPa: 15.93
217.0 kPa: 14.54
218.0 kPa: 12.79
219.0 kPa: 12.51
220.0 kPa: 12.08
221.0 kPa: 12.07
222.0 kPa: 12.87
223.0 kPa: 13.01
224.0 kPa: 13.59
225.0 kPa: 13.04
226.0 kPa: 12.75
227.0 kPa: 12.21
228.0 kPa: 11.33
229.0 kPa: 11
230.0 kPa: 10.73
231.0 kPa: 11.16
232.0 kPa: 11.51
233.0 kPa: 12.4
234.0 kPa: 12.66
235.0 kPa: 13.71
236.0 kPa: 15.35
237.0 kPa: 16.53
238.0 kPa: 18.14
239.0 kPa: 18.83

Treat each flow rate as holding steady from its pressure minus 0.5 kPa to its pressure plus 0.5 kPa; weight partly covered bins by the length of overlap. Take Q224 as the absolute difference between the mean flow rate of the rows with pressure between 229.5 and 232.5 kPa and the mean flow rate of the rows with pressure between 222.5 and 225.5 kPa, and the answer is 2.1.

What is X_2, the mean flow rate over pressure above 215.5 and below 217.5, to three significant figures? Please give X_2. 15.2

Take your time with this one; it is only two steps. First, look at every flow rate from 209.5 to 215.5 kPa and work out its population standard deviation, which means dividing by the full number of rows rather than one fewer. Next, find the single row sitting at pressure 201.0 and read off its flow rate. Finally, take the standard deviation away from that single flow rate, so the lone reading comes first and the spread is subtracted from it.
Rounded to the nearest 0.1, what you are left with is 18.5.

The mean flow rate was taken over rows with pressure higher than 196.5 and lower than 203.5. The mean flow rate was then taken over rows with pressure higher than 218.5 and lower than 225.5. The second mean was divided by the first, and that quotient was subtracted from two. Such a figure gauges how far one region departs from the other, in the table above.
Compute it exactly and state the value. 1.34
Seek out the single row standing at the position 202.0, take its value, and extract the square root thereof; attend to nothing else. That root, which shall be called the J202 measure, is 4.3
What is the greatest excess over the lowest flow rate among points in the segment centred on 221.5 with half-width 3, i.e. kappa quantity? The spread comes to 1.5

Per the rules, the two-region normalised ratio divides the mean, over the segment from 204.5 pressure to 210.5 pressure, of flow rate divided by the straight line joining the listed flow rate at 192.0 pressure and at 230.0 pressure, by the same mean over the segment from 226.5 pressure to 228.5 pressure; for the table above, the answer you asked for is 1.07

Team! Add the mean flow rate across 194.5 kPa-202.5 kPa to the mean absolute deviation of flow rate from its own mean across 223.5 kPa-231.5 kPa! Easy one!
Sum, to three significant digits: 21.1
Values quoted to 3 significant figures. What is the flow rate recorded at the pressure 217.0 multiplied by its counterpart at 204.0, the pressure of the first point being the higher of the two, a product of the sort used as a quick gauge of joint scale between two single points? 269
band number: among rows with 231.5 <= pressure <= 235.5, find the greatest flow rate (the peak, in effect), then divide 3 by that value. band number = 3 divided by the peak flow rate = 0.22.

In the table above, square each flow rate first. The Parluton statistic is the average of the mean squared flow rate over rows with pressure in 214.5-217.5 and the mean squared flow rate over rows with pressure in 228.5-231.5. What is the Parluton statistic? 188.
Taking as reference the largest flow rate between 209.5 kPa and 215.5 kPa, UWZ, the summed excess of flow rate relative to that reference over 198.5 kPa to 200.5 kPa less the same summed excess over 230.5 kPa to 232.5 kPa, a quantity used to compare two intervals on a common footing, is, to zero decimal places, 16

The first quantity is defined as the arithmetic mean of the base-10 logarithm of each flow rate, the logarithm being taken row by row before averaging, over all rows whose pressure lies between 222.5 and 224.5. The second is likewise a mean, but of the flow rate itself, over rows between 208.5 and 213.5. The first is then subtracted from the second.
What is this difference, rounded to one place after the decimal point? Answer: 19.5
